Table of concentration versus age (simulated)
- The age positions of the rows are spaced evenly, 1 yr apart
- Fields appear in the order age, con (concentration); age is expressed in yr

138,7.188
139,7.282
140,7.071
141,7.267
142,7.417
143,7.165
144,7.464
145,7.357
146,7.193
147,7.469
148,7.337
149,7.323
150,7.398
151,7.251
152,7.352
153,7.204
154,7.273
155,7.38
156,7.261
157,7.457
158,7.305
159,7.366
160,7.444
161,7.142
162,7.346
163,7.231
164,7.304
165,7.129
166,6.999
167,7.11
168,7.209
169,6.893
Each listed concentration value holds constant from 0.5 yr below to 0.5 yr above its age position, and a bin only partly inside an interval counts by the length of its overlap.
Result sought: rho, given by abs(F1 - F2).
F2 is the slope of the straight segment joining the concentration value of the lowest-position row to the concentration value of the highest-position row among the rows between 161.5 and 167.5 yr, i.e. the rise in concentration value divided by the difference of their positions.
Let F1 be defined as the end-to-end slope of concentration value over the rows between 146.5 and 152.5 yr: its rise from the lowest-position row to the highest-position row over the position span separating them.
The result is 0.024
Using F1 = -0.023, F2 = -0.047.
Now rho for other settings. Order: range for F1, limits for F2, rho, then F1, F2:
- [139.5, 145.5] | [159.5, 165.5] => 0.120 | 0.057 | -0.063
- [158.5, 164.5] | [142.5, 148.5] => 0.047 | -0.012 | 0.034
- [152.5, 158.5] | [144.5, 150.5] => 0.012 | 0.020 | 0.008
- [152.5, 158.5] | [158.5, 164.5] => 0.033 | 0.020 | -0.012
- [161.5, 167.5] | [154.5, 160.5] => 0.060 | -0.047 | 0.013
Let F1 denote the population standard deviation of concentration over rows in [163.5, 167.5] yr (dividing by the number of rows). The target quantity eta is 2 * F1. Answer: 0.218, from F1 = 0.11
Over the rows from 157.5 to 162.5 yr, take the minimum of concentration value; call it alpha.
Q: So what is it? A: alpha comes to 7.142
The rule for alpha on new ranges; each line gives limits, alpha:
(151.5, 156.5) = 7.204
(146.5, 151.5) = 7.251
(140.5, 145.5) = 7.165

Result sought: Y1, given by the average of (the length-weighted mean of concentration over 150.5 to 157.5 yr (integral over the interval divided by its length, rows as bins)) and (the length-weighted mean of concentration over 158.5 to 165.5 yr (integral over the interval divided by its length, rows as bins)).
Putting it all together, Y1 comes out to 7.30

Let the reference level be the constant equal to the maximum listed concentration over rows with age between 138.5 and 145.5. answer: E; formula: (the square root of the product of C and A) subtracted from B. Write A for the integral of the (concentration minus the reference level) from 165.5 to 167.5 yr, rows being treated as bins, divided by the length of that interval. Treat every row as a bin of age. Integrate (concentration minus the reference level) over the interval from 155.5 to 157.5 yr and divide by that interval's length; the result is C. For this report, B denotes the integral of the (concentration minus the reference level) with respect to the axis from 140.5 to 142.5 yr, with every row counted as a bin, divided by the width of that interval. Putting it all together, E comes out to -0.329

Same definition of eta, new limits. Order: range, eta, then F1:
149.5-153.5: 0.155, 0.08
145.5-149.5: 0.195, 0.10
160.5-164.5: 0.155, 0.08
